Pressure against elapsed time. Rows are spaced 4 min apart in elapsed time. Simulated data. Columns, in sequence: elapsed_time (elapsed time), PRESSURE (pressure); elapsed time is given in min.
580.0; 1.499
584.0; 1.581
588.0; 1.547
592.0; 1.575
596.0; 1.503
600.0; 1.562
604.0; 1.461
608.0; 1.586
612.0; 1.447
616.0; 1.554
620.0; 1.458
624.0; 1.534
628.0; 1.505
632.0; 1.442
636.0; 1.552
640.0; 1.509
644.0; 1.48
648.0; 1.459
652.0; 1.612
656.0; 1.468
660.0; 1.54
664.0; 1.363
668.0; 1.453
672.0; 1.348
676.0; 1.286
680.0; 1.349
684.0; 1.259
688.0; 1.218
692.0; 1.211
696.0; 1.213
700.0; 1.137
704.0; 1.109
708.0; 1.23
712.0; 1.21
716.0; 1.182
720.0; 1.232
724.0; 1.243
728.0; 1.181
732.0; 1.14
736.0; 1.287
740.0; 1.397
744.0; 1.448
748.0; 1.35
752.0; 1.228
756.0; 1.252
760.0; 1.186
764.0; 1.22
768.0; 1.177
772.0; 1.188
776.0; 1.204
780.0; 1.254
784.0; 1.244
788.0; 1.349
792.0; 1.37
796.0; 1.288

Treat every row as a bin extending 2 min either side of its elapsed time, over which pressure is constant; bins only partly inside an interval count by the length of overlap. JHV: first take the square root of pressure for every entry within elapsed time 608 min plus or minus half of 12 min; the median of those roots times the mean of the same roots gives 1.48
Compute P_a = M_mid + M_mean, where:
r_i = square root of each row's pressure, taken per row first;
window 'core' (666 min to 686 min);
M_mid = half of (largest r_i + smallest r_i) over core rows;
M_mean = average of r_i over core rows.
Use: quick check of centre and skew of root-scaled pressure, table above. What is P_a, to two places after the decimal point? 2.32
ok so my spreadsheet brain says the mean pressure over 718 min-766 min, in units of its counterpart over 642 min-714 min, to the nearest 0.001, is 0.950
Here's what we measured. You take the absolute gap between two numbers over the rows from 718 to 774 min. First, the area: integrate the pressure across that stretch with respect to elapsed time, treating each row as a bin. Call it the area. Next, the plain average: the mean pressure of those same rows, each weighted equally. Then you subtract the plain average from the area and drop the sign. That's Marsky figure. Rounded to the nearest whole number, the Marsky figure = 69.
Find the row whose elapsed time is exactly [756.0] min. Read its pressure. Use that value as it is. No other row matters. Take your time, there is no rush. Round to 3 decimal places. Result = 1.252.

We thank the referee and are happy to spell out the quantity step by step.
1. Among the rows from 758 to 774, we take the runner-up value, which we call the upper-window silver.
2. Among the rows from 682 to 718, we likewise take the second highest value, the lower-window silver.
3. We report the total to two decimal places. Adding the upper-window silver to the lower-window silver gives 2.42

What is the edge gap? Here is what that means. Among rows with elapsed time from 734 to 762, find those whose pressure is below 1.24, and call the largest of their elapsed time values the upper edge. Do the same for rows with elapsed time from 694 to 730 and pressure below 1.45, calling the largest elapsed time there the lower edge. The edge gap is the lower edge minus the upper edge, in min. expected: -32 min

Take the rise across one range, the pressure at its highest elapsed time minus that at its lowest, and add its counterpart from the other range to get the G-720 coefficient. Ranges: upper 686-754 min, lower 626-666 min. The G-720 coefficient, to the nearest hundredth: -0.13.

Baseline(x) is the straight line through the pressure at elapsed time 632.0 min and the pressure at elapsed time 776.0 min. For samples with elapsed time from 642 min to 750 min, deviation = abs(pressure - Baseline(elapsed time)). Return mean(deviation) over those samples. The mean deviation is 0.101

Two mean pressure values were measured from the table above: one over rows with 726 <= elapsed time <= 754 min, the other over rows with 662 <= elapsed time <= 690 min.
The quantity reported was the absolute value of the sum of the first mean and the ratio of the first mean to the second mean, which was 2.26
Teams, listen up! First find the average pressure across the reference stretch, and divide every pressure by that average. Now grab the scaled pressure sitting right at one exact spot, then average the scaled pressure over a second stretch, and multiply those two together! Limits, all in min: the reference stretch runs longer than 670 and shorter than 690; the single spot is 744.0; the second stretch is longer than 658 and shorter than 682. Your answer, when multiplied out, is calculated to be 1.21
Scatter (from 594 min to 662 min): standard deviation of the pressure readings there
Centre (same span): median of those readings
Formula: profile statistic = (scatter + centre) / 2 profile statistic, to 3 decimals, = 0.778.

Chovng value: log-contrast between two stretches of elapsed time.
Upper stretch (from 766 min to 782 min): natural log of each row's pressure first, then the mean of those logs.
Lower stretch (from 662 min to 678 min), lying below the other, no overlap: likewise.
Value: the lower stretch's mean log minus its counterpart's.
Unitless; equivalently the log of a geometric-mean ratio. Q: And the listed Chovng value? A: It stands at 0.12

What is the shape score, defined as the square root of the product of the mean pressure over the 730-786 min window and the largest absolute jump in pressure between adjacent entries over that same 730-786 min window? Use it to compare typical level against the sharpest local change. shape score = 0.430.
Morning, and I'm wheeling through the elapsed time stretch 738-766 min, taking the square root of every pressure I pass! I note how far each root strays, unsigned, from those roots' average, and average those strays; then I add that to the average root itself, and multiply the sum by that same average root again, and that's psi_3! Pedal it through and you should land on 1.34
